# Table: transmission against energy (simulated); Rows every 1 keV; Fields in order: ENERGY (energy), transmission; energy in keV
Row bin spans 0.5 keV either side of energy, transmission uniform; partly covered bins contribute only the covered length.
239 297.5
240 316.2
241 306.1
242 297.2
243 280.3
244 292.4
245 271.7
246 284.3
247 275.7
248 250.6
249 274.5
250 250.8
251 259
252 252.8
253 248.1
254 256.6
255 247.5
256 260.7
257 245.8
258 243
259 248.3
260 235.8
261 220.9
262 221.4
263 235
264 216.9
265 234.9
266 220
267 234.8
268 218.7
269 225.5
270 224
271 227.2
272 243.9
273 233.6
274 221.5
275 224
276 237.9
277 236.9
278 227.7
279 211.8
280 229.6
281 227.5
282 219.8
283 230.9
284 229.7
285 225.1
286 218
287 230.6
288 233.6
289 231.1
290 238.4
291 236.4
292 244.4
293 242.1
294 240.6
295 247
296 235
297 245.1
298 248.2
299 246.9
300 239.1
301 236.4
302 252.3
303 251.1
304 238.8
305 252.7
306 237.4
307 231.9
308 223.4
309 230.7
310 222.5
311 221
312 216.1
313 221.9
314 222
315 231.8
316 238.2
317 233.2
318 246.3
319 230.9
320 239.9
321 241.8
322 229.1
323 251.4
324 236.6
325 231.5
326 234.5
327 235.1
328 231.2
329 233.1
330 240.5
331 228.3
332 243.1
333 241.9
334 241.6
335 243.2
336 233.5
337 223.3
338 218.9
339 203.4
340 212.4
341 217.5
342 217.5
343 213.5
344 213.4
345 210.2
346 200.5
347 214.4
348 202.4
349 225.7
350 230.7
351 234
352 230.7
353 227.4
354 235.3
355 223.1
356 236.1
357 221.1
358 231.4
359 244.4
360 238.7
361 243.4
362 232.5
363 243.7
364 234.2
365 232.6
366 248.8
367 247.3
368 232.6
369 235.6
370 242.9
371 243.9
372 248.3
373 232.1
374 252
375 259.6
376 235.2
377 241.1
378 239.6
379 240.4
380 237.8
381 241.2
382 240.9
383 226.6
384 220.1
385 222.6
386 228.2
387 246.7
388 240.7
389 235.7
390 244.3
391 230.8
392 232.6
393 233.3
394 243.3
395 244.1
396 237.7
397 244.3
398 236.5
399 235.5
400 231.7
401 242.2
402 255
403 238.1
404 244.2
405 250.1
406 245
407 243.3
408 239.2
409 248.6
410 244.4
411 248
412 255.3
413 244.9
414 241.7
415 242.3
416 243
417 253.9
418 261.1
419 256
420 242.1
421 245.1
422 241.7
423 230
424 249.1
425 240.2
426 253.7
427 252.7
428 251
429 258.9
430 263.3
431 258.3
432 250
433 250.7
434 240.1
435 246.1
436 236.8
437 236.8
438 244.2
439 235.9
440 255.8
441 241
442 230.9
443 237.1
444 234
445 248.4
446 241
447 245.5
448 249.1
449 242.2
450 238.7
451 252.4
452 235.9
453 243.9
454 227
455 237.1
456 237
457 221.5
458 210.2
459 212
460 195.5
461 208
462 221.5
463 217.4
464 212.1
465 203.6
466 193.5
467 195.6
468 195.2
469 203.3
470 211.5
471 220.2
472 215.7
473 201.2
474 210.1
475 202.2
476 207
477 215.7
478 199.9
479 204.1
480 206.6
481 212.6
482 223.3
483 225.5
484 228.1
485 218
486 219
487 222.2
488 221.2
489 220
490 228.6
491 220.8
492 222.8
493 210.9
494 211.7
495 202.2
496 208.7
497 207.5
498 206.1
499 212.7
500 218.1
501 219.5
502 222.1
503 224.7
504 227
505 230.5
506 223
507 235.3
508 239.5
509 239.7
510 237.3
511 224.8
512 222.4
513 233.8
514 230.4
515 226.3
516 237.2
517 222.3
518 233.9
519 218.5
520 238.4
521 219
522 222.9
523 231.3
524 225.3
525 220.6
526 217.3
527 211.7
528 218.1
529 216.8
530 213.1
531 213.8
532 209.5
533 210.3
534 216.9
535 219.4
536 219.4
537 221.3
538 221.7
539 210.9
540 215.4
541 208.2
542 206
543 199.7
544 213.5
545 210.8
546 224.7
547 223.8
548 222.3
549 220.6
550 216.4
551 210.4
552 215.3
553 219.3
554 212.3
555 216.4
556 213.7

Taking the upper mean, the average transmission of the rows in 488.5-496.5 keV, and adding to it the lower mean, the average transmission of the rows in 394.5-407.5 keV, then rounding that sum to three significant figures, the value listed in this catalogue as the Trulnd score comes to 458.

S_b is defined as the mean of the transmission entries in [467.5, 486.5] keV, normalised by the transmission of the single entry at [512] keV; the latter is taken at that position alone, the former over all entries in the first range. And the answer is 0.95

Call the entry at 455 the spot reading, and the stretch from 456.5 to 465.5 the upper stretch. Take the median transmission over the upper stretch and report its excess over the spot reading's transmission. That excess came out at -25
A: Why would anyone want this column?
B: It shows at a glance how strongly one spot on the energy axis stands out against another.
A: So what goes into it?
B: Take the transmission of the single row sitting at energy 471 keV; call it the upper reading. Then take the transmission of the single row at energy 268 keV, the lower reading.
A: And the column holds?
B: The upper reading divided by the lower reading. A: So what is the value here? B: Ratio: 1.01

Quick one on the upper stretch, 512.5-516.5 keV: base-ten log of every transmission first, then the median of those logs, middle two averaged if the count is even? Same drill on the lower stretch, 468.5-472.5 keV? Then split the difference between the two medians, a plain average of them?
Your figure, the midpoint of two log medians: 2.348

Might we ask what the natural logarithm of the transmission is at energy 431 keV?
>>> 5.55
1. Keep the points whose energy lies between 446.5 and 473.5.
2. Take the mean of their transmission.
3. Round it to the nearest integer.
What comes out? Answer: 220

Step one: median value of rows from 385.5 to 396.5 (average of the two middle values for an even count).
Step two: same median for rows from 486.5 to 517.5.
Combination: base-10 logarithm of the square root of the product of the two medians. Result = 2.362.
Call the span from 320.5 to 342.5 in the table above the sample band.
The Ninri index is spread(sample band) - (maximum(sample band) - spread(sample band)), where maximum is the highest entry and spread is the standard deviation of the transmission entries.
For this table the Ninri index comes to -228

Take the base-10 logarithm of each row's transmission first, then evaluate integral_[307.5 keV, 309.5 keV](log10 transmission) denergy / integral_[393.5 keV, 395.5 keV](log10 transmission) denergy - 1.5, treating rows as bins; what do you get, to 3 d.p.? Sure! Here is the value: -0.513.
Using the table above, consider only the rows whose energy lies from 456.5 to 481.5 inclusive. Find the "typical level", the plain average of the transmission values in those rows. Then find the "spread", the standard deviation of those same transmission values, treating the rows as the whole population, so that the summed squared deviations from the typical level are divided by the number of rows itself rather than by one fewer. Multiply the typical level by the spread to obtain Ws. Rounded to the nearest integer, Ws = 1706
